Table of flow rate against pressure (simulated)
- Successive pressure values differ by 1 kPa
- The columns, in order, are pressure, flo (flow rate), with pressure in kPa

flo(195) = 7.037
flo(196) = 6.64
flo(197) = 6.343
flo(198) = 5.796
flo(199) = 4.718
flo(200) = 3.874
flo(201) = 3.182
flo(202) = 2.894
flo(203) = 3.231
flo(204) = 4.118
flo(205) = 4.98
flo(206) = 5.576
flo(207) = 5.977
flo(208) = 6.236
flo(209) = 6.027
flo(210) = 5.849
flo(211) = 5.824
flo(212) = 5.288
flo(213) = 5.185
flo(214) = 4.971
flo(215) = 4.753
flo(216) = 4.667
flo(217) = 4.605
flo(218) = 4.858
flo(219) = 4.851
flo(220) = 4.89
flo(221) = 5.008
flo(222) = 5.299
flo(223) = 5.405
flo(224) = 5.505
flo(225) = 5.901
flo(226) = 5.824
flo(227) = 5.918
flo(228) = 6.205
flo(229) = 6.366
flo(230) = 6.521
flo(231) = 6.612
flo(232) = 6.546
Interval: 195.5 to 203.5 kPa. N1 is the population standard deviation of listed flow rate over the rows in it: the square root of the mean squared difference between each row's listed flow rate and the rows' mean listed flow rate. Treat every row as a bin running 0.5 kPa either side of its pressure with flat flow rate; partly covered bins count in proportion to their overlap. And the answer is 1.41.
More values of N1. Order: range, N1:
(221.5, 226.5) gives 0.24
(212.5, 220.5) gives 0.17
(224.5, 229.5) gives 0.21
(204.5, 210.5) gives 0.41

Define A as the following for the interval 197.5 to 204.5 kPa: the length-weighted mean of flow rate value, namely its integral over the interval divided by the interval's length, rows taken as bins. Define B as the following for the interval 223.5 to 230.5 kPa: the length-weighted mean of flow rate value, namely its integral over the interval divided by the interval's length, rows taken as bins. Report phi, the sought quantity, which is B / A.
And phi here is 1.52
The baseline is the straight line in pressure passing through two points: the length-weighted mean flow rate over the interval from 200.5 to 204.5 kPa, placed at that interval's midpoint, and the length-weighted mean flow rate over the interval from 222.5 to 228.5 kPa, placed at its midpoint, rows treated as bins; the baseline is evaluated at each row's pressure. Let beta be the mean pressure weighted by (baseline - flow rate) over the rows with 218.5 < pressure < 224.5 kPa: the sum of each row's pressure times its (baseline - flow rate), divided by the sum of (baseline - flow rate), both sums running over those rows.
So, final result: 220.9 kPa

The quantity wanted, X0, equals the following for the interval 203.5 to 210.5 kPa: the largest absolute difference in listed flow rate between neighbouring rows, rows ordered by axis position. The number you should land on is 0.86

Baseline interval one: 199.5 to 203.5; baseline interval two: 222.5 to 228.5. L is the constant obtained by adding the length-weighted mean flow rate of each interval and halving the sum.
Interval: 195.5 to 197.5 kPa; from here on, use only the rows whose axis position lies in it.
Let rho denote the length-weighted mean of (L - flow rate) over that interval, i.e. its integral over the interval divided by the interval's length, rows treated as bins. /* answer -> -1.9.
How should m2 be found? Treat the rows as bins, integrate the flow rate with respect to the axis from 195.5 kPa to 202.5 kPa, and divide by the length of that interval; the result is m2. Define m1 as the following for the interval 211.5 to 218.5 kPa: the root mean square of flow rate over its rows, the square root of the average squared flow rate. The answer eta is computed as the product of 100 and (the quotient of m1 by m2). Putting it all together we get 103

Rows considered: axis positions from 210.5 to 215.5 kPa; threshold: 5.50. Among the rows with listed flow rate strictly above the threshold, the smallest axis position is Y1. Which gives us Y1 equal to 211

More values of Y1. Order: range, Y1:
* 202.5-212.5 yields 206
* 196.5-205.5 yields 197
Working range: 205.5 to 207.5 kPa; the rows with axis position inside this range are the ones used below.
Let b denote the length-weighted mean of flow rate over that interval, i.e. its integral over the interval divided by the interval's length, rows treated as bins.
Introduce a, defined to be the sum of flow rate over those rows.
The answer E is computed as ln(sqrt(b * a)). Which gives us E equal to 2.1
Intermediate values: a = 12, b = 5.8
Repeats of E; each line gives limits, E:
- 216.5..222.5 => 2.5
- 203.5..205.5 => 1.9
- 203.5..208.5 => 2.5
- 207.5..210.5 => 2.3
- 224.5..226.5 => 2.1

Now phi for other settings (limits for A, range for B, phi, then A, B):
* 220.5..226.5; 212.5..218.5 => 0.88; 5.5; 4.8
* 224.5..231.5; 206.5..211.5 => 0.97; 6.2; 6.0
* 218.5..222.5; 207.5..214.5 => 1.12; 5.0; 5.6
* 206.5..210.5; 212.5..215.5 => 0.83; 6.0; 5.0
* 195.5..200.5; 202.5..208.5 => 0.92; 5.5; 5.0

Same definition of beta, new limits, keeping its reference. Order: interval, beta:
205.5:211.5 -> 208.4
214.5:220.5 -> 218.6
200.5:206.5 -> 205.9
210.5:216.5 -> 211.9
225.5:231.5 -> 229.9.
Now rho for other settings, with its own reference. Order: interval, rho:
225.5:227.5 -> -1.3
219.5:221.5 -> -0.4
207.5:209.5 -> -1.6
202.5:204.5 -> 0.9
